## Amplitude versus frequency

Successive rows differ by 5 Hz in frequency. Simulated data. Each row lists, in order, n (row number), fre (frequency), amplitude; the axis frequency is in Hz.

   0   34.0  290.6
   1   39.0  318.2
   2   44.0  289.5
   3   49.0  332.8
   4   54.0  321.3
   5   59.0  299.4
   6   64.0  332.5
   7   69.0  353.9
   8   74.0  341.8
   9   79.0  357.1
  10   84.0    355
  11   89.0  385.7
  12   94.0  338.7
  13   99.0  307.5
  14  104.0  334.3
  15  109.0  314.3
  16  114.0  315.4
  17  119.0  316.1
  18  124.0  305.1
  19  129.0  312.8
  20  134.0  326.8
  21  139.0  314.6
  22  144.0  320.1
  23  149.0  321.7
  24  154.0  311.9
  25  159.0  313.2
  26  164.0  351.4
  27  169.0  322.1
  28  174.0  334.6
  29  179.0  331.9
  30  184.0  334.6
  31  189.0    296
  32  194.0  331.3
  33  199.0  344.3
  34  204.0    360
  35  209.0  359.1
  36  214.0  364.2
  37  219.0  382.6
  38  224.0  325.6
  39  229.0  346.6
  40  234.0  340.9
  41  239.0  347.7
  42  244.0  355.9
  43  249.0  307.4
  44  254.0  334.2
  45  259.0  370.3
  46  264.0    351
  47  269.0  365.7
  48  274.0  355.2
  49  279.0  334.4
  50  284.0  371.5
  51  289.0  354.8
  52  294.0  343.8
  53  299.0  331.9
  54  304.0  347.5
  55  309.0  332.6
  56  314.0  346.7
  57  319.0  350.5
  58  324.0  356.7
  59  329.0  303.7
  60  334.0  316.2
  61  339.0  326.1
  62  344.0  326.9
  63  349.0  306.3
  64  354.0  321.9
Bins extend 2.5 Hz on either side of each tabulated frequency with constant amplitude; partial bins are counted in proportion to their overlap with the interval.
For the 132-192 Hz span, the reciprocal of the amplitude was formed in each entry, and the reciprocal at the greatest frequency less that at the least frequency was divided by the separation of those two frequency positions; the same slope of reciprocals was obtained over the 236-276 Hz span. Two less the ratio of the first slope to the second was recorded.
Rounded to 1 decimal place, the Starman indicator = 5.3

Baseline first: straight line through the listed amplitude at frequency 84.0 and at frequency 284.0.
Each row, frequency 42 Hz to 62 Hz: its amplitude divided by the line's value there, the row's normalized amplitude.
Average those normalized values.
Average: 0.88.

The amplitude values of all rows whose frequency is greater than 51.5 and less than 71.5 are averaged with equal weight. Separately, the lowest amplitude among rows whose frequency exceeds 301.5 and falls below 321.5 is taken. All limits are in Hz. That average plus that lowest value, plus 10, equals 669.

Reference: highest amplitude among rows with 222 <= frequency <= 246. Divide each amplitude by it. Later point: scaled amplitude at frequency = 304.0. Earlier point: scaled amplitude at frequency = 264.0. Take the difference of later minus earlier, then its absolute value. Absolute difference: 0.010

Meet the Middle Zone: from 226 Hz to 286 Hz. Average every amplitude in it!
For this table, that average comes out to 348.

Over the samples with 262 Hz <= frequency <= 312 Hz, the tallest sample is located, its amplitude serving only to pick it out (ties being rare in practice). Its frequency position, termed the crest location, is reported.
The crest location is 284.0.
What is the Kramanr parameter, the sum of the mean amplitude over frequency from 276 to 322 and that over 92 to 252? 677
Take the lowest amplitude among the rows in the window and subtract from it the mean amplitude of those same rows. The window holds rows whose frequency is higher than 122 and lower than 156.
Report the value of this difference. -11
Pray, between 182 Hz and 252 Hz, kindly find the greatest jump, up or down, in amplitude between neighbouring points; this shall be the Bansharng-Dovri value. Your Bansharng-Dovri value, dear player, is 57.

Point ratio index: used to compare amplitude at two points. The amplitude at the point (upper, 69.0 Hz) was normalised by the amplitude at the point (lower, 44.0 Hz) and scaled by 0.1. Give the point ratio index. 0.122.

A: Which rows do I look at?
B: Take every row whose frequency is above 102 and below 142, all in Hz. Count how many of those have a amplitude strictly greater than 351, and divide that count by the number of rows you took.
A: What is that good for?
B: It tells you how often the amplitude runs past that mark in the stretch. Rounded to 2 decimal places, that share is 0.00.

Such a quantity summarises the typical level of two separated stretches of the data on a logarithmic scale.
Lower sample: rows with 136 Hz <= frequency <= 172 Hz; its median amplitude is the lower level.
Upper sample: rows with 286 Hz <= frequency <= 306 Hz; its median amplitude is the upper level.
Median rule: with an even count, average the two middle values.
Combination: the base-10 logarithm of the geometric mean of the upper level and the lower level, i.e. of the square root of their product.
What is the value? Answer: 2.52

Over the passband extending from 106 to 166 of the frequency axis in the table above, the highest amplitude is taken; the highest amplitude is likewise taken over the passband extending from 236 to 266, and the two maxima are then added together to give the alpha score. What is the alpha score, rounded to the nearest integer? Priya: 722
